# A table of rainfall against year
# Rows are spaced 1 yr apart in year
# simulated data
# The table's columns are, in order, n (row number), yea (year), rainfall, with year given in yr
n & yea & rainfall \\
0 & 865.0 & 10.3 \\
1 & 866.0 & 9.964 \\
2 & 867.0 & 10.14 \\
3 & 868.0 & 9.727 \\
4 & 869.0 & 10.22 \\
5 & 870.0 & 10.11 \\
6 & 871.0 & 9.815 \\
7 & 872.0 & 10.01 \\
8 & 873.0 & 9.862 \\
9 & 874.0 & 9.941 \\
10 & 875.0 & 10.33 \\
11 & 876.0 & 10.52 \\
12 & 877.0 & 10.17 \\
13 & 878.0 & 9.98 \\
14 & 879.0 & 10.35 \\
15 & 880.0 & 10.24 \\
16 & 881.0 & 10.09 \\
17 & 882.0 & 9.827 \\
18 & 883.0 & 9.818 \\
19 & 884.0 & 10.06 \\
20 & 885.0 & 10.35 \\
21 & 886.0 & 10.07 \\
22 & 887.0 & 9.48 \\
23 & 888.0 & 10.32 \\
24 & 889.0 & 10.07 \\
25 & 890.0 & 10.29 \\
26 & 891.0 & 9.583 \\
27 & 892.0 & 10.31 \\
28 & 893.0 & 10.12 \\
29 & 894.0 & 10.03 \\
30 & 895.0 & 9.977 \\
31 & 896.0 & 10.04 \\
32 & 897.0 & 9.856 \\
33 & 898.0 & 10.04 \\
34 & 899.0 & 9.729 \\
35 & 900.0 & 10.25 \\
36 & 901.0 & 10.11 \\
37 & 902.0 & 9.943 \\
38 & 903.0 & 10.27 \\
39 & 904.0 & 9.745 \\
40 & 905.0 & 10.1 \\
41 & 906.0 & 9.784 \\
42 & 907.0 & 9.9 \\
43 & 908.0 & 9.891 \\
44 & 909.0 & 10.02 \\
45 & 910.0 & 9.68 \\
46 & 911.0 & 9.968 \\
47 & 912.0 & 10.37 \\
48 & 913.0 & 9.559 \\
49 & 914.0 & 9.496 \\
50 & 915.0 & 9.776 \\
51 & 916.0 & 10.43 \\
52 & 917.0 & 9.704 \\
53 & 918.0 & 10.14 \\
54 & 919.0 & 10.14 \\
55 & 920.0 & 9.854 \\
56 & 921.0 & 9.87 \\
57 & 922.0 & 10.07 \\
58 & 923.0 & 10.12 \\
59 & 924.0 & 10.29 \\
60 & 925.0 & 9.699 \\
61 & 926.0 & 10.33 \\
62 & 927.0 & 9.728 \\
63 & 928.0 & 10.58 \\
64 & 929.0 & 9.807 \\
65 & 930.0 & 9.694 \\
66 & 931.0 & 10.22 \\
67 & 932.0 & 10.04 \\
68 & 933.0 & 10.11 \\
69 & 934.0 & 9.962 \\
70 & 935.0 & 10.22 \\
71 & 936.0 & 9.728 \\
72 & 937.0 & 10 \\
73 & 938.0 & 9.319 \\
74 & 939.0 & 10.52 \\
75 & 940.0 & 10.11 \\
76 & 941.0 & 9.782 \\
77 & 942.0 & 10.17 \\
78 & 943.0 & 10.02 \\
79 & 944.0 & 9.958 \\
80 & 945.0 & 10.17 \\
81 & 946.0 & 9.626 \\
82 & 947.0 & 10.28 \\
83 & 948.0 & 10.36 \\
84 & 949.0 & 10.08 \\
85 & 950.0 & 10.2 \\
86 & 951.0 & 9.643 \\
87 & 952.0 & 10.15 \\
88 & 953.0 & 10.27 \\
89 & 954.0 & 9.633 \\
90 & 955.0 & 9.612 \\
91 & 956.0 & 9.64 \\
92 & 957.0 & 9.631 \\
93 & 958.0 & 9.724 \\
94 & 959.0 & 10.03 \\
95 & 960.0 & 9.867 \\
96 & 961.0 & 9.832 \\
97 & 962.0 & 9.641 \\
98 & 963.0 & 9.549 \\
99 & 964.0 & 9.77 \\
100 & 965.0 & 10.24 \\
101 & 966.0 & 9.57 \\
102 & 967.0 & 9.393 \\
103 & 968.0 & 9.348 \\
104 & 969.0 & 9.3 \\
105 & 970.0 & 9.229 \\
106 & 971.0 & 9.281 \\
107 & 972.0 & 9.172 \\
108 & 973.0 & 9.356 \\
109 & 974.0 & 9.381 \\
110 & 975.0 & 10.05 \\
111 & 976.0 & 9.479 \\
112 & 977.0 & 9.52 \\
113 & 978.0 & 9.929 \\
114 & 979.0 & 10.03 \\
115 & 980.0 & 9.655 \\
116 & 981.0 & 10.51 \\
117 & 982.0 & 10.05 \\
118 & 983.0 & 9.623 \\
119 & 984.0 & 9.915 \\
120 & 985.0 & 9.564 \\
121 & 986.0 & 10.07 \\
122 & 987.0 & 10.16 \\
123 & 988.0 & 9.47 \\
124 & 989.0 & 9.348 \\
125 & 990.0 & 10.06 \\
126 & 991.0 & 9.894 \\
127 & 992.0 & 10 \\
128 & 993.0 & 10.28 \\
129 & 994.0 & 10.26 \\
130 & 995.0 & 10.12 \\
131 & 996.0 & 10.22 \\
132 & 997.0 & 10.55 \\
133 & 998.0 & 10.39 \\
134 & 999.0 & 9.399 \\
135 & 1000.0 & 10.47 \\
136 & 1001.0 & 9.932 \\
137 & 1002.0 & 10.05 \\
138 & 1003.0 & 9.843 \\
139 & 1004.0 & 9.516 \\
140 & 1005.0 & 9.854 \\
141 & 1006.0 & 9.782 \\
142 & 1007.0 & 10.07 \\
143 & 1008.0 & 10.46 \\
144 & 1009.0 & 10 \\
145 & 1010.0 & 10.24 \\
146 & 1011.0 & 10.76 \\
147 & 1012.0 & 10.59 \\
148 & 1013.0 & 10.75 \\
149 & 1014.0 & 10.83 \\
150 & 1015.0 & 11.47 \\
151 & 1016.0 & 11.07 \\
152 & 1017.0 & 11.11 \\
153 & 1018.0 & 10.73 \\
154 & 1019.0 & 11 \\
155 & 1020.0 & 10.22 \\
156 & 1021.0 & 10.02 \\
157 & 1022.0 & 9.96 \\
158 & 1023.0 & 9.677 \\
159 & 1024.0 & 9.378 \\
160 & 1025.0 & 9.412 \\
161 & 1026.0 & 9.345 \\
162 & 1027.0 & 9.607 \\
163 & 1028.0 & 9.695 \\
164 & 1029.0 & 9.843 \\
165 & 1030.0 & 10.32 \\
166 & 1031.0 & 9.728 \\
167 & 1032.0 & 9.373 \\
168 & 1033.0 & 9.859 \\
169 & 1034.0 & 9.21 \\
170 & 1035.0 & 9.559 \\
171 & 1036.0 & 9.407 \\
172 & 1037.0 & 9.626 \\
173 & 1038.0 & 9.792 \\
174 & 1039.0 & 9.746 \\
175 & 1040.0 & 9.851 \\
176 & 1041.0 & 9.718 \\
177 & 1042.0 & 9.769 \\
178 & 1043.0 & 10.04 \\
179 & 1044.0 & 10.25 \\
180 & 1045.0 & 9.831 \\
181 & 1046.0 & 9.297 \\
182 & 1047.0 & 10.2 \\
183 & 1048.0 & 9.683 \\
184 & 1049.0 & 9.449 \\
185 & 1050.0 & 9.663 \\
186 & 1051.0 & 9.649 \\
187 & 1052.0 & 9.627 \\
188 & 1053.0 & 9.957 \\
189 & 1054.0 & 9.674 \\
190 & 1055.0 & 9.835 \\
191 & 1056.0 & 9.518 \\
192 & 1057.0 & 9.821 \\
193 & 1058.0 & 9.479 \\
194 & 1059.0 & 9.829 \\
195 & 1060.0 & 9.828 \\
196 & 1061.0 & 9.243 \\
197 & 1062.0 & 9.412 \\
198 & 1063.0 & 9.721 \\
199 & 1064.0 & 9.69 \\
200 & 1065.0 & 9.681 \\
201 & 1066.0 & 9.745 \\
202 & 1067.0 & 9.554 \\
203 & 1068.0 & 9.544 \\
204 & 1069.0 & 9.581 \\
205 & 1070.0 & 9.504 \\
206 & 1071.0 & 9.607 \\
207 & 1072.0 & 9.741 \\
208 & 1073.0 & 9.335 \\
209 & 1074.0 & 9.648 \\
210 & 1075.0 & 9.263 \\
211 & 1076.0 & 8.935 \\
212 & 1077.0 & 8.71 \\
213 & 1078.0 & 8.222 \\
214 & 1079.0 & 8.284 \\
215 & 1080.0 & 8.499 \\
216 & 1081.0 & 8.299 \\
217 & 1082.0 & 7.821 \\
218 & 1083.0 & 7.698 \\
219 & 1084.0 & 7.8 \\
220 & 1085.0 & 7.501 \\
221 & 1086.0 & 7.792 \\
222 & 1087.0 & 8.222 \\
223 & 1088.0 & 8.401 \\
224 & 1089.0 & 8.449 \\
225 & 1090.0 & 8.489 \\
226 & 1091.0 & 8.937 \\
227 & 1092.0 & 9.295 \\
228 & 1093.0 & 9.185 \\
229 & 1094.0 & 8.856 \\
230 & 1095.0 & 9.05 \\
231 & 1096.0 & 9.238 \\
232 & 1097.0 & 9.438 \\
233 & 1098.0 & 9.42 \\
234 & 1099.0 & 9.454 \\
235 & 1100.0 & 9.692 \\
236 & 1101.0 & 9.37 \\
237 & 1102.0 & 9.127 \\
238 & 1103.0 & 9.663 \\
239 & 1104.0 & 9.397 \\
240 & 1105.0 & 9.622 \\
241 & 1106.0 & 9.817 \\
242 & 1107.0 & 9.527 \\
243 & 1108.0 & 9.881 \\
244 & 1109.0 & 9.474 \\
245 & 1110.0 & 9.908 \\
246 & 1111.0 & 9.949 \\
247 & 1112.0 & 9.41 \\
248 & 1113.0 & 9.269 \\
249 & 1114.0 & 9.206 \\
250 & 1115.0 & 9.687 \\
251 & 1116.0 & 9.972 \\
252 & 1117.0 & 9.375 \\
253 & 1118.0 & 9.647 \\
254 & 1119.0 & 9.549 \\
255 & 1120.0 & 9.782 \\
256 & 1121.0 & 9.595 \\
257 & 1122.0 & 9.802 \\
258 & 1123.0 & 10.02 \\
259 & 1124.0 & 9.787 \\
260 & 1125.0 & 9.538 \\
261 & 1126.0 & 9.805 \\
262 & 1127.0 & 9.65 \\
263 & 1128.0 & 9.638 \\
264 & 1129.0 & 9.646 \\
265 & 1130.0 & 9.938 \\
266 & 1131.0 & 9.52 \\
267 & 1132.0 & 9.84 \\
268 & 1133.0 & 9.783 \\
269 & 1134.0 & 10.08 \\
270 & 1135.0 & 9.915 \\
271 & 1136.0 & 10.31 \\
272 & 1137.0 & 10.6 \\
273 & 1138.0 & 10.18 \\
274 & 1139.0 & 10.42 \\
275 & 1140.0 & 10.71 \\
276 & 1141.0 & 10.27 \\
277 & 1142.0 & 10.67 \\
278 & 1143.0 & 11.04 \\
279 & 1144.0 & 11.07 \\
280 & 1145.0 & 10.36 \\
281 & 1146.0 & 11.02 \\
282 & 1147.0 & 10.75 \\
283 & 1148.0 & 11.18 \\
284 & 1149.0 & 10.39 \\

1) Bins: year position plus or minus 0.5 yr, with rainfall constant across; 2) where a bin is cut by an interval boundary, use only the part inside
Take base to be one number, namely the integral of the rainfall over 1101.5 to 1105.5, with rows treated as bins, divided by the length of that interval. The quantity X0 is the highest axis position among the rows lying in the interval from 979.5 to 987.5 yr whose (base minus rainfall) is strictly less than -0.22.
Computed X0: 987.0 yr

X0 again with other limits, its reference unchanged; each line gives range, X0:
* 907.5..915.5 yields 915.0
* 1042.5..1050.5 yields 1048.0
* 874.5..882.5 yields 882.0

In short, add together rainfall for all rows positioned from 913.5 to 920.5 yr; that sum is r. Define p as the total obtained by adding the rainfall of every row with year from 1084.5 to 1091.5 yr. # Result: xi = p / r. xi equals 0.83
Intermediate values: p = 58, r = 70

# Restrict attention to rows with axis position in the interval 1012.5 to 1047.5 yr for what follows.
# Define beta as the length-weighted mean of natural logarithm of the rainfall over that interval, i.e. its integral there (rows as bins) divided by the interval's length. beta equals 2.30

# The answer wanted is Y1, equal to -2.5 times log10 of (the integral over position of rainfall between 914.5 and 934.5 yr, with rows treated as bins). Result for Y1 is -5.756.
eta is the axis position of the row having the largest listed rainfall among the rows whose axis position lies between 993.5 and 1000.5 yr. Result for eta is 997.0 yr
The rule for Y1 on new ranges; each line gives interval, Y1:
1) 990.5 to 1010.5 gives -5.760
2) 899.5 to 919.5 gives -5.749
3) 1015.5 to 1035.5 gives -5.748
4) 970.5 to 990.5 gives -5.723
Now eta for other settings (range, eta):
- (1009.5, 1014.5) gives 1014.0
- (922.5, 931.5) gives 928.0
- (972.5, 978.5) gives 975.0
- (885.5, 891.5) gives 888.0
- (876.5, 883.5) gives 879.0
